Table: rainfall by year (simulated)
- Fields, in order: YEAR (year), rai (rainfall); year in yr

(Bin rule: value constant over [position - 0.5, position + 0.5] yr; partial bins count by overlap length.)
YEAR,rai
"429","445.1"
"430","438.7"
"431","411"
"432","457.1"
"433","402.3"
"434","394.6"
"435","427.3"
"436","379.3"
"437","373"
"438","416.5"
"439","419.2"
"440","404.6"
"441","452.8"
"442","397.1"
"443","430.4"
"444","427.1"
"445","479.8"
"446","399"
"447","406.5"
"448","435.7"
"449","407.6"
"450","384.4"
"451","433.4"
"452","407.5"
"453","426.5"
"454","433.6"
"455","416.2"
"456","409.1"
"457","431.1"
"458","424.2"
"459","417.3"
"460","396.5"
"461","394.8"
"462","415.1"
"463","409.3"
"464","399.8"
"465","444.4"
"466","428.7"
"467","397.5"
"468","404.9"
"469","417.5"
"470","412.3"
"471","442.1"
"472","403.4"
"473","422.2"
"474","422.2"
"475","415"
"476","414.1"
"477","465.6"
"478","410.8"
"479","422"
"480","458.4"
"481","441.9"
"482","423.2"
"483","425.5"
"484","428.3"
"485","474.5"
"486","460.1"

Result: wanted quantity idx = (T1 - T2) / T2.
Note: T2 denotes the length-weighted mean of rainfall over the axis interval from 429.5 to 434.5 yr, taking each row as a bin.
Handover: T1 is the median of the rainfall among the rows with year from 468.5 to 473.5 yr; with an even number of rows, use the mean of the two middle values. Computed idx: -0.008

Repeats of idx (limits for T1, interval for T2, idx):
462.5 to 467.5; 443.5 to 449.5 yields -0.039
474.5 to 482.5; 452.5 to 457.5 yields -0.002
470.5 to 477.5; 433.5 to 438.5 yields 0.060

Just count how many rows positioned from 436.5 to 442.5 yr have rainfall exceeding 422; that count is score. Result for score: 1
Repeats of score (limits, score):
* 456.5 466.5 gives 4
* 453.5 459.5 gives 3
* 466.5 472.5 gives 1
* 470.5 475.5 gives 3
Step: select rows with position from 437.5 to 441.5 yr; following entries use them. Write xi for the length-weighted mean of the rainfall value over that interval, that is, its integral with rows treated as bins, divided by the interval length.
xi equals 423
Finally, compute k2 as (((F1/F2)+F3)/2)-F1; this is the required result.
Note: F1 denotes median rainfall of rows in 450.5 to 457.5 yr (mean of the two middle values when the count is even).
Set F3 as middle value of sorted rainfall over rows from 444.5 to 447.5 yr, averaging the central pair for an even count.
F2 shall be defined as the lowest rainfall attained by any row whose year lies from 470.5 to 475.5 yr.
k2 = -223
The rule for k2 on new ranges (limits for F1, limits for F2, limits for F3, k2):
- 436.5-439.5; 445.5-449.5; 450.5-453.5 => -203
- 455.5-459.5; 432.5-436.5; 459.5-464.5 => -220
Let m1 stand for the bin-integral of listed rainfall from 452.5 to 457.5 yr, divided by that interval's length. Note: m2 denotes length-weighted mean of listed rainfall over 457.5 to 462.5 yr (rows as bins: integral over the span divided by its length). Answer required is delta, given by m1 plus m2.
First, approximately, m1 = 423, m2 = 410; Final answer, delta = 833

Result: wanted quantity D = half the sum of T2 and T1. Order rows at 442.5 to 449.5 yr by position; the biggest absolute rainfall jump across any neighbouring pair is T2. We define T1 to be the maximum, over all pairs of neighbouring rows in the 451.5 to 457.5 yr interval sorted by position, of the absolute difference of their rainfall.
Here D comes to 51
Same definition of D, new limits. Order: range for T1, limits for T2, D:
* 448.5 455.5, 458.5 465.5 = 47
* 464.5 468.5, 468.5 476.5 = 35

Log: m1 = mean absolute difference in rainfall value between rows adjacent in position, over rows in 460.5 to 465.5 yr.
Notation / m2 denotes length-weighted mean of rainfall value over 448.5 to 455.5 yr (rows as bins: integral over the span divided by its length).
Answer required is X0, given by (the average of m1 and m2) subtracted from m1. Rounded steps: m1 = 20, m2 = 416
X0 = -198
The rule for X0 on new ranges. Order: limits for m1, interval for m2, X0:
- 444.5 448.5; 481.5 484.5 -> -193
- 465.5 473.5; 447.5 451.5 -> -197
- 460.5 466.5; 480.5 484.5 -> -205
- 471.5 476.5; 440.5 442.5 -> -209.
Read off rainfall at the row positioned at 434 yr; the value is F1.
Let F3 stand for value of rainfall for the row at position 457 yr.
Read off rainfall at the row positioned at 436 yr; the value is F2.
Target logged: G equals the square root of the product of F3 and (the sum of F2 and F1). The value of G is 578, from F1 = 394.6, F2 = 379.3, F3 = 431.1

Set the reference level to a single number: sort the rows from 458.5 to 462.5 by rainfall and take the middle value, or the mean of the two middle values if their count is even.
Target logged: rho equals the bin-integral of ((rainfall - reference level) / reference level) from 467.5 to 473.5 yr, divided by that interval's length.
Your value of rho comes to 0.028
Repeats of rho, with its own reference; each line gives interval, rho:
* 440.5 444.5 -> 0.052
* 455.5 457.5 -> 0.035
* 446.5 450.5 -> 0.007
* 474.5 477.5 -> 0.063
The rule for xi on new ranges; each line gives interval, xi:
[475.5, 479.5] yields 428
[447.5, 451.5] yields 415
